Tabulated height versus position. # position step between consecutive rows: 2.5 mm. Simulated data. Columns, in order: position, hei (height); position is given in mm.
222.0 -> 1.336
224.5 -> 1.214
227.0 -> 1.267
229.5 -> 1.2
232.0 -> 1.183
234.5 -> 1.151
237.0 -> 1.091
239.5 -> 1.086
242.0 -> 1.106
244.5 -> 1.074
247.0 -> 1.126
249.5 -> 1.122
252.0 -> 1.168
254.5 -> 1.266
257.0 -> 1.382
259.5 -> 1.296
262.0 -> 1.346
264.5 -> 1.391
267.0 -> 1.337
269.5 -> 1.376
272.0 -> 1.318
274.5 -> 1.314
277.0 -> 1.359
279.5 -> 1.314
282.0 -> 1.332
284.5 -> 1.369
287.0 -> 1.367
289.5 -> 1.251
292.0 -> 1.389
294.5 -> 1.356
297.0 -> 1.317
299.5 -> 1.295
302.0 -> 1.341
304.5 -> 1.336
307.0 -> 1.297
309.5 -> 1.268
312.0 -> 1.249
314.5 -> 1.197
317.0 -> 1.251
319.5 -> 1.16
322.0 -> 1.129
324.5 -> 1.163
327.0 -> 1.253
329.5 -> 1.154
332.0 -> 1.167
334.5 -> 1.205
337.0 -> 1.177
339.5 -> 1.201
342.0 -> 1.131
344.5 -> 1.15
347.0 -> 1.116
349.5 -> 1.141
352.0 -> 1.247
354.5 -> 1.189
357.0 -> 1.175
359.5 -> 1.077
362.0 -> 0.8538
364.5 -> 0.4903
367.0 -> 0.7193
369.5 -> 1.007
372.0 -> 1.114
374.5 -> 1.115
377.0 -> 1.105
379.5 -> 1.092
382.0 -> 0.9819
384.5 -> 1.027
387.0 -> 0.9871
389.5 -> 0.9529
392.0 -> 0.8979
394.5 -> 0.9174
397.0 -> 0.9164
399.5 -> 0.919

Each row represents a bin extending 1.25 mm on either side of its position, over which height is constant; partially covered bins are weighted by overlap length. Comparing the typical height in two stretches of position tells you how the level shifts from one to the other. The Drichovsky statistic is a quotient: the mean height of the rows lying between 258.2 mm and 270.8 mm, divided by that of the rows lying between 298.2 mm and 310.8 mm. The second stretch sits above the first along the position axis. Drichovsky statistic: 1.03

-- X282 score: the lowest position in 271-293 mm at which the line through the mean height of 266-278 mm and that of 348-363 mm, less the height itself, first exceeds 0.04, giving 289.5 mm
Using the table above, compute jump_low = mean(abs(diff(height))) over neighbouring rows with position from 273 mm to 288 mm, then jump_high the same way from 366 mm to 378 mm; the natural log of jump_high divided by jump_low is 1.2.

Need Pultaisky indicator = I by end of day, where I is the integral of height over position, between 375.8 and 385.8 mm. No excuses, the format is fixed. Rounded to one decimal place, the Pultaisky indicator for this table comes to 10.5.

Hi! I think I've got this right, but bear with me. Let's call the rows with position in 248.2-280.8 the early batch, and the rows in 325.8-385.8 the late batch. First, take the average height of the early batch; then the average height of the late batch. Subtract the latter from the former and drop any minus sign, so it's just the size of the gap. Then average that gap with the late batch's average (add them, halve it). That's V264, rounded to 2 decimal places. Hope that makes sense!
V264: 0.65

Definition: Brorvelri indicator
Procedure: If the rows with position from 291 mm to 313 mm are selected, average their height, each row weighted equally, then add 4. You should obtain 5.32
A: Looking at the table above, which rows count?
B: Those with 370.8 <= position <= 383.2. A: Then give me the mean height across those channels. 1.1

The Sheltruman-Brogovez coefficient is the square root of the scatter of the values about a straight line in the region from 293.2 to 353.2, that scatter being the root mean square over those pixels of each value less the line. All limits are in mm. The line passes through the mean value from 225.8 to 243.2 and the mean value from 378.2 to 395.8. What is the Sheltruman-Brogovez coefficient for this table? 0.422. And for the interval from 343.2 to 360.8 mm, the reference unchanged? 0.382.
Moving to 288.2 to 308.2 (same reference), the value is 0.495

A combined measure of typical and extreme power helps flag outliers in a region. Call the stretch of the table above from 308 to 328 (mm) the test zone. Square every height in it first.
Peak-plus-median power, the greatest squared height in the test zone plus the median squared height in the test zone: 3.1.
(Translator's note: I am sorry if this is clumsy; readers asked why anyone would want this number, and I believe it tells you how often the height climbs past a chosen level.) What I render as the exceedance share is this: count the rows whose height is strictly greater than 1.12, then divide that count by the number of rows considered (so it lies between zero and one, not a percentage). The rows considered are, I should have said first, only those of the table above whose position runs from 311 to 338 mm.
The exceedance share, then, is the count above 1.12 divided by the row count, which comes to 1.00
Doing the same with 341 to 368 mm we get 0.55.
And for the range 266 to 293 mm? 1.00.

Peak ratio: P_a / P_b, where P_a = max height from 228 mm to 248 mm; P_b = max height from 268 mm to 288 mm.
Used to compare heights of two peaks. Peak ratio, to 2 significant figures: 0.87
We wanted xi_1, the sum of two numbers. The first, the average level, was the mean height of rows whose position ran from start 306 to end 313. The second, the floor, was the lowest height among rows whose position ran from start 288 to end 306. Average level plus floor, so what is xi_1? 2.52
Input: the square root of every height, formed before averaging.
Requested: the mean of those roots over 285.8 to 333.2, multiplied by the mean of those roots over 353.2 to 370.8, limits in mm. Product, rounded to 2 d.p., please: 1.07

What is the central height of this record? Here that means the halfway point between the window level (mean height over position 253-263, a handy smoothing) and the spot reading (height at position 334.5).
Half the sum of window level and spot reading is 1.26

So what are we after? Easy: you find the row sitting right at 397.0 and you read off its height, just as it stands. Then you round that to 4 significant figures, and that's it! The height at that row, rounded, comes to 0.9164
